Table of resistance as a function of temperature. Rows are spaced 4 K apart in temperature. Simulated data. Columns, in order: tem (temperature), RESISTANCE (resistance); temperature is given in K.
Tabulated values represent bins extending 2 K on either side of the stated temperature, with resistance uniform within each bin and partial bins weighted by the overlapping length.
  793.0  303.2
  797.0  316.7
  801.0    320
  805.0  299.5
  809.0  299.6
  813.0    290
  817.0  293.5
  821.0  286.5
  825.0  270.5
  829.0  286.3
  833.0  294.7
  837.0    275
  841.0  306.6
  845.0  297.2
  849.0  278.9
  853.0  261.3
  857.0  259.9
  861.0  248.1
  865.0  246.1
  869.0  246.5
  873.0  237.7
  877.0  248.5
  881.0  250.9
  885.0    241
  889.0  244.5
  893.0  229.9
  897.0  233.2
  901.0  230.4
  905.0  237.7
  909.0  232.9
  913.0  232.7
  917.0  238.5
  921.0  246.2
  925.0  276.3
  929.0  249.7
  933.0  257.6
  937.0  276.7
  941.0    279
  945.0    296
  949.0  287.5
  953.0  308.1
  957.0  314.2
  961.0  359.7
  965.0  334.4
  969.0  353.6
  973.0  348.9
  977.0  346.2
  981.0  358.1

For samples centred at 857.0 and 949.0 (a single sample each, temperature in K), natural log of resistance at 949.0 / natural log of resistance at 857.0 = 1.02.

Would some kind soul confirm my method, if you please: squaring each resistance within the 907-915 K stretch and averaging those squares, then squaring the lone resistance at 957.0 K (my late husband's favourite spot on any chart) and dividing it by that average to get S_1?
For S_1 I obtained 1.82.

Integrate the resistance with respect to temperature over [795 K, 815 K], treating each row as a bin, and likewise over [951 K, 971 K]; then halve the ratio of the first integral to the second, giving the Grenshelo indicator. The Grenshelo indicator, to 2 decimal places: 0.46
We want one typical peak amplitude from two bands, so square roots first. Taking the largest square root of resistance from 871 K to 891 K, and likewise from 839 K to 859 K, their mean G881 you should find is 16.7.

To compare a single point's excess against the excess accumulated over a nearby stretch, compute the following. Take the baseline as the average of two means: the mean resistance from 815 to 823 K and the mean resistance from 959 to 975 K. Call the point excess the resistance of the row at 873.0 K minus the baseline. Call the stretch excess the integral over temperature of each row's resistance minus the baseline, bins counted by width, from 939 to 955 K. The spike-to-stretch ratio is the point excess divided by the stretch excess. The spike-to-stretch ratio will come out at 0.190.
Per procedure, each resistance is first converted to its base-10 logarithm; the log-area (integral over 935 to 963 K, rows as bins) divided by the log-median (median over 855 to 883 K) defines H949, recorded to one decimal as 29.0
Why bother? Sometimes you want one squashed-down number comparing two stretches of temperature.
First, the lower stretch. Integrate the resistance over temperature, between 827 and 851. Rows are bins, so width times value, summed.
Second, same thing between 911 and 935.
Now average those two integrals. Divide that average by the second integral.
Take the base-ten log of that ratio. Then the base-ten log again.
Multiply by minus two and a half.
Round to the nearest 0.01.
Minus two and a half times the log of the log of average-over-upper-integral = 3.70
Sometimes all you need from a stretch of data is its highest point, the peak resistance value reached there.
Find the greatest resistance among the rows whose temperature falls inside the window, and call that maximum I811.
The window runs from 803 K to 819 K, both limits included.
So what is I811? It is 299.6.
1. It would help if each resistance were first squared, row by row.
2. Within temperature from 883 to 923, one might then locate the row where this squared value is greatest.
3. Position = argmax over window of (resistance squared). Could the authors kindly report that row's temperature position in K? 921.0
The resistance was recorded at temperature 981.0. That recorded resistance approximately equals 358.1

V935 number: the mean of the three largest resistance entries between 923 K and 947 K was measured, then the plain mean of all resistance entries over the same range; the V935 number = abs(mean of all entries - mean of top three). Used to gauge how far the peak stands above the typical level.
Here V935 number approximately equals 11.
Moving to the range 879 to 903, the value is 7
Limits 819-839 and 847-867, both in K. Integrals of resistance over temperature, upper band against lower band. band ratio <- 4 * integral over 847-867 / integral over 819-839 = 3.7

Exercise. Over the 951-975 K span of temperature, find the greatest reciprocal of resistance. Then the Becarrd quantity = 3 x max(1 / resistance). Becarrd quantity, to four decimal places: 0.0097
